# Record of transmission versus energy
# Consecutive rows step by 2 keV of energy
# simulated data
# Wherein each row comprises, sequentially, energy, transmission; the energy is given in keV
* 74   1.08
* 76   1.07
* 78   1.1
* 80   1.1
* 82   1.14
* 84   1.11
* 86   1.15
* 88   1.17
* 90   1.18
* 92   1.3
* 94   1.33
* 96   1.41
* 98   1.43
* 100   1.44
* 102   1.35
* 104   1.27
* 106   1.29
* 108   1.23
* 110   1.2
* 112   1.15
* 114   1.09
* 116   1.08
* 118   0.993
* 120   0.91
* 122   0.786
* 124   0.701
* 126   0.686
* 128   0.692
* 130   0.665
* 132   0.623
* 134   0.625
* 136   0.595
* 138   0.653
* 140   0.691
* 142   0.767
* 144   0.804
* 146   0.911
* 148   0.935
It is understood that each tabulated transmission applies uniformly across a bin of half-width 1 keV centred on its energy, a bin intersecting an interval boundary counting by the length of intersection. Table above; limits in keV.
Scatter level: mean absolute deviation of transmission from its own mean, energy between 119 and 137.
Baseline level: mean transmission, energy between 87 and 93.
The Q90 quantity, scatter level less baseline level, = -1.15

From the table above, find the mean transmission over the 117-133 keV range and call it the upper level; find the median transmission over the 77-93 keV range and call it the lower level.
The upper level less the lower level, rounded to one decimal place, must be -0.4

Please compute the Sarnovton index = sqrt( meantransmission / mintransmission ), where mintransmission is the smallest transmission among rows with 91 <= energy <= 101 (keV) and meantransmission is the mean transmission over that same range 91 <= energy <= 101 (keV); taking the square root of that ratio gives 1.031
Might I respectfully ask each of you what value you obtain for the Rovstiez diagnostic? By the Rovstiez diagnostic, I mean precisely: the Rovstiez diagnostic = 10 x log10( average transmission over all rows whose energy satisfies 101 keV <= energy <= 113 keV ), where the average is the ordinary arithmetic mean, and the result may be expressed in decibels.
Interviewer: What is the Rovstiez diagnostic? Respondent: 1.0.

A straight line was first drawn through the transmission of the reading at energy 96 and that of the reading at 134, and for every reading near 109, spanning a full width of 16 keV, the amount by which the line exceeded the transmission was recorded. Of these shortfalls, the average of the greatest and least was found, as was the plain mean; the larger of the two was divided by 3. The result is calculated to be -0.019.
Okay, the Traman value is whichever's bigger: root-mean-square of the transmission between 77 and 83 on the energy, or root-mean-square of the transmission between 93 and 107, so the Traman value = 1.36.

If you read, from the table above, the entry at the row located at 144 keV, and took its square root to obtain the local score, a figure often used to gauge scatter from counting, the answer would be 0.90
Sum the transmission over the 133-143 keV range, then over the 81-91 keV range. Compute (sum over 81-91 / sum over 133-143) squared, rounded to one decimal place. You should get 3.0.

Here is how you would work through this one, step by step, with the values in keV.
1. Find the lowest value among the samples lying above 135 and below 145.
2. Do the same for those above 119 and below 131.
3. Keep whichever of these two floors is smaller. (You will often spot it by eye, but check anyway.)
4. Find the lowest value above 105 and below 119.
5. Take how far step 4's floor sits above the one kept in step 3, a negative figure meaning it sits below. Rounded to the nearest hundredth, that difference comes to 0.40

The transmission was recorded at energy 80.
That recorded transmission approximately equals 1.1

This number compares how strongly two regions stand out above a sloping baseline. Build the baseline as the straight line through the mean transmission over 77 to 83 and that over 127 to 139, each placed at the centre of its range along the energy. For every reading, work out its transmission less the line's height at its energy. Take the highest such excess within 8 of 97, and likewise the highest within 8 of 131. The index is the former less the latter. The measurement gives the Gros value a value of 0.45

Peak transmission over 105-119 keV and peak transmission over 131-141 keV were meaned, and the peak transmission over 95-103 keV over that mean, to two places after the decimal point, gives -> 1.45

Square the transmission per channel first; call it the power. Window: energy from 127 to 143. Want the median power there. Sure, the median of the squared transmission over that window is 0.4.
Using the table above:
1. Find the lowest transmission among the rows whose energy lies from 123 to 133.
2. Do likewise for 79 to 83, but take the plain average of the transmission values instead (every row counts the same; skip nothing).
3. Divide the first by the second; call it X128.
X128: 0.6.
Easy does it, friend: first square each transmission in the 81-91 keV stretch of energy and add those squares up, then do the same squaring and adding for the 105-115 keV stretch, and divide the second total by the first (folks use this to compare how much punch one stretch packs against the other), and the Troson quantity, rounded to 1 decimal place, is 1.1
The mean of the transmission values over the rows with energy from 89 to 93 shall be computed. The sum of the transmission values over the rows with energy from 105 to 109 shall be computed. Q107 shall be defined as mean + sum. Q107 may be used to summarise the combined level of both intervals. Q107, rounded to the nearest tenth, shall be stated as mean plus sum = 3.8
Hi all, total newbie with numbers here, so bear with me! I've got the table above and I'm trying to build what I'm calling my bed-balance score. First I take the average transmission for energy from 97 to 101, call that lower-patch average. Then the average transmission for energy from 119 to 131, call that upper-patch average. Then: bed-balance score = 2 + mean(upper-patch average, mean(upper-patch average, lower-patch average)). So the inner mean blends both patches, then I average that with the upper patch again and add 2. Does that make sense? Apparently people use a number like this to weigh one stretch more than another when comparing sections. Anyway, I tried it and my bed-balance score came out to 2.91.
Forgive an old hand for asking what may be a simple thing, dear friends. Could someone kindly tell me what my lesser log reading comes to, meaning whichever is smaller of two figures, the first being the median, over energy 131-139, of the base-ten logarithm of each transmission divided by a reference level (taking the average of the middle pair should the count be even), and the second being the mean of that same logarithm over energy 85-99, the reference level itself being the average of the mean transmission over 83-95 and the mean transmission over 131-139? -0.166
